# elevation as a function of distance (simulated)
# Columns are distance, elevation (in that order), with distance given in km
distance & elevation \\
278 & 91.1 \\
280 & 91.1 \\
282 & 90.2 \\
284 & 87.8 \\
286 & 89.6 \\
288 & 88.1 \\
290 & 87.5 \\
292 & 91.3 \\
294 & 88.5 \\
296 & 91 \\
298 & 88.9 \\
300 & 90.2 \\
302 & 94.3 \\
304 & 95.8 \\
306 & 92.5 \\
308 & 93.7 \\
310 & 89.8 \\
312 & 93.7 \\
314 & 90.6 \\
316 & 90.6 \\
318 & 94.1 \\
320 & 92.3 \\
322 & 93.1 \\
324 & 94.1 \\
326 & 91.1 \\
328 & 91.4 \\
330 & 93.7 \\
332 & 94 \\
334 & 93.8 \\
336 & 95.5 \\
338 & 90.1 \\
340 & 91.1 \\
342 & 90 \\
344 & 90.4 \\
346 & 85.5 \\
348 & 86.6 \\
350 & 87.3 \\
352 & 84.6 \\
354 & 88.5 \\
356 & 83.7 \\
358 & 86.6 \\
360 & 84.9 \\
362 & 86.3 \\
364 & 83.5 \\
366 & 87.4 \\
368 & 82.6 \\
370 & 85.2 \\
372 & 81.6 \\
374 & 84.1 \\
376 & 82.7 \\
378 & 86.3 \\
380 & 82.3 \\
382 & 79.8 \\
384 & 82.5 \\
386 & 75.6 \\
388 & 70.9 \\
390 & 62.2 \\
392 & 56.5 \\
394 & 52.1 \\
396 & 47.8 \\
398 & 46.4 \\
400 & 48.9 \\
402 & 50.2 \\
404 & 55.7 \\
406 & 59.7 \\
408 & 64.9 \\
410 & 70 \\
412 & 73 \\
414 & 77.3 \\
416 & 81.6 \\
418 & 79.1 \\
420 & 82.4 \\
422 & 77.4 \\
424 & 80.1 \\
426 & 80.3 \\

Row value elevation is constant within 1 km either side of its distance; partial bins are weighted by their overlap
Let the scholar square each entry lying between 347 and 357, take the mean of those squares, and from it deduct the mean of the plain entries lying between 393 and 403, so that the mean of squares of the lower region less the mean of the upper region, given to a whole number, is 7374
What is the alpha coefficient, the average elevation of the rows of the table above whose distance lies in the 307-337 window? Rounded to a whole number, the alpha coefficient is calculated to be 93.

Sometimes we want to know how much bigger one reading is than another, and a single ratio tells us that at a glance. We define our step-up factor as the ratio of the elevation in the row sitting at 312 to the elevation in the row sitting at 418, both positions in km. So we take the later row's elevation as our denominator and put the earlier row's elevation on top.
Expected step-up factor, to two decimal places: 1.18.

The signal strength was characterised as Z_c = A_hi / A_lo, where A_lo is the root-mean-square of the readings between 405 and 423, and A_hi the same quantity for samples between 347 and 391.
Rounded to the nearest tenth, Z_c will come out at 1.1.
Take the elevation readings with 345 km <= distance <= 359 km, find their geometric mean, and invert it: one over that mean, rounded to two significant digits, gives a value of 0.012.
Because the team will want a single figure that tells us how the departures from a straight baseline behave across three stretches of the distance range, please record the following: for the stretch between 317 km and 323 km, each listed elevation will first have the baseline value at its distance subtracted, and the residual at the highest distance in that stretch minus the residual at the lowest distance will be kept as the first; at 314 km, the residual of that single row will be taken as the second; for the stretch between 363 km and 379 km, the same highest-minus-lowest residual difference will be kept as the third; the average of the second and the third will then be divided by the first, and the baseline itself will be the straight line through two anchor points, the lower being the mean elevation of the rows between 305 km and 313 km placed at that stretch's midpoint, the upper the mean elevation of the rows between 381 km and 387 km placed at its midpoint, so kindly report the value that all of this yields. -7.2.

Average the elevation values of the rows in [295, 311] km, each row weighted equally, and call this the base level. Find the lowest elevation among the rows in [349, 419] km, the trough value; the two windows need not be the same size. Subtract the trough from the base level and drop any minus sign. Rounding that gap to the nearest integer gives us 46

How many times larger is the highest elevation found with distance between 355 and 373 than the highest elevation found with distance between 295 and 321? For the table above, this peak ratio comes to 0.91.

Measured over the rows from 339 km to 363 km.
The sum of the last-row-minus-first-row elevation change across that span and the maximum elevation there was 86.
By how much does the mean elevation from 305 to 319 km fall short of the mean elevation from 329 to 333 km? 2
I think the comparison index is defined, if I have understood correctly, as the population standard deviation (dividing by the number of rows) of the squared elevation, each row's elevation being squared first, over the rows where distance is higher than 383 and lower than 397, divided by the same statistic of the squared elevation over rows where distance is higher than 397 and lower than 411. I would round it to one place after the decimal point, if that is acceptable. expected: 1.6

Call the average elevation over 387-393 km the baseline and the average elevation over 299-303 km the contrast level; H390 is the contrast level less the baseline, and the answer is 29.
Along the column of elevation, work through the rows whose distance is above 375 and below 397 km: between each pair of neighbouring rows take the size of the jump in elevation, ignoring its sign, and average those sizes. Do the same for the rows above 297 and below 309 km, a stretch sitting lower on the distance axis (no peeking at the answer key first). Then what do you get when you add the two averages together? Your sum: 7.0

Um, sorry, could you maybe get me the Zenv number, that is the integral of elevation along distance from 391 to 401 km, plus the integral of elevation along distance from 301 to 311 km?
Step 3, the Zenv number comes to 1436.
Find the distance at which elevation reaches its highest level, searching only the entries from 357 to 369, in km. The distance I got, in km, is 366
